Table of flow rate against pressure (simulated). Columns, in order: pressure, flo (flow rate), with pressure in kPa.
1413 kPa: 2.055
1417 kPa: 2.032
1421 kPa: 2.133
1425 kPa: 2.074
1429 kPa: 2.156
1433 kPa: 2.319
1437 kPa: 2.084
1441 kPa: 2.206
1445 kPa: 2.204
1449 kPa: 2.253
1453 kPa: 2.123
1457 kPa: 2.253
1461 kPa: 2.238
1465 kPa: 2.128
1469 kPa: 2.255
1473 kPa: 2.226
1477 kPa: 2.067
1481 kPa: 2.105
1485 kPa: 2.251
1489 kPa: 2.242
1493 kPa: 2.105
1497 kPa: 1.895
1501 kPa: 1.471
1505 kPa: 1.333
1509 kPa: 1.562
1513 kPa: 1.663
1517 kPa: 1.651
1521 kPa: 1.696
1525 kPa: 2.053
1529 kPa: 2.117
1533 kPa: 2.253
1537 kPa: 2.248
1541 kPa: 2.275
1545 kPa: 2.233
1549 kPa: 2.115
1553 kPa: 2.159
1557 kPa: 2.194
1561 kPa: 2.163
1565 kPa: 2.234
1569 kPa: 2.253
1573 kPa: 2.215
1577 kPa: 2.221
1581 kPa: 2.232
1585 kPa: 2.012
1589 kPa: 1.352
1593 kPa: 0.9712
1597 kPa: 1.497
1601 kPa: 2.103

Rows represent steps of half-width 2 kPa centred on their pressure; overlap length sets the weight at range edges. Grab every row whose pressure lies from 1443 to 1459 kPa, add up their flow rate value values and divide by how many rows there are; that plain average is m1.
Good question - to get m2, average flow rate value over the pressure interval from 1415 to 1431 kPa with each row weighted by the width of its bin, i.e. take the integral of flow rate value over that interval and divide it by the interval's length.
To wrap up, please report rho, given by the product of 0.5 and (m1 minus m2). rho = 0.05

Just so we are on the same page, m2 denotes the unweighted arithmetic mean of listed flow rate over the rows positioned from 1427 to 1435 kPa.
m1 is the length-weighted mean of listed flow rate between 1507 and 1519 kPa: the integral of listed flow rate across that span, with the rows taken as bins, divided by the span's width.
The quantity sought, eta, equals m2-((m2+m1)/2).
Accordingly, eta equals 0.31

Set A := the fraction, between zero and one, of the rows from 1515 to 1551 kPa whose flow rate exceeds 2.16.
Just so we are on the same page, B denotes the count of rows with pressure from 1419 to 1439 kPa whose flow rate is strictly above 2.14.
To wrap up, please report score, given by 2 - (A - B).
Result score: 3.6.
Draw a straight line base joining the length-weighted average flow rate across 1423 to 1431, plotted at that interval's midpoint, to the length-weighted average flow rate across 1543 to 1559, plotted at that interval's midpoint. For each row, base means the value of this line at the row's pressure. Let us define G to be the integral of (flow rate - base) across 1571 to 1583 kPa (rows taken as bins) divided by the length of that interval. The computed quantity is 0.03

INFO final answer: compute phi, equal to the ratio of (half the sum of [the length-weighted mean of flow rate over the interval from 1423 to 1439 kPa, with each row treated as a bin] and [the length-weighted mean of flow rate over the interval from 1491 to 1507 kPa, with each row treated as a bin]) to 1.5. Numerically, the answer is 1.29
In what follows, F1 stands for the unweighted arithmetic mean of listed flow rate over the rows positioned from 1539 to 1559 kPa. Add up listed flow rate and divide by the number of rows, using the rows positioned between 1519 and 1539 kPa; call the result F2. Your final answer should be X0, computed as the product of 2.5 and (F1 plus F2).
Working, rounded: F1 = 2.20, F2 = 2.07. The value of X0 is 10.7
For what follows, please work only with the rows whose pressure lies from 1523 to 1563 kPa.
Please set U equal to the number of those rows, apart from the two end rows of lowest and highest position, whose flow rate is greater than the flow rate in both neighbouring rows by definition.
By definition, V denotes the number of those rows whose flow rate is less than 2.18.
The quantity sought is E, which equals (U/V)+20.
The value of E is 20.6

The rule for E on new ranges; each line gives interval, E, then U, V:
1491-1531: 20.1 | 1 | 10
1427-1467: 21.0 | 4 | 4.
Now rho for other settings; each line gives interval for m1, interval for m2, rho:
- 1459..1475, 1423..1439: 0.03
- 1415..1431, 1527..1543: -0.06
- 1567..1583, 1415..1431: 0.07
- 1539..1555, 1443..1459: -0.01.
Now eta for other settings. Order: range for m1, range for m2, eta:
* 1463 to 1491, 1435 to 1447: -0.01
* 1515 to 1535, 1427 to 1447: 0.12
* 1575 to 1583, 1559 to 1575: -0.01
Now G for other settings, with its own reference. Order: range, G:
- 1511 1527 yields -0.39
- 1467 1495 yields 0.04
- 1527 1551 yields 0.04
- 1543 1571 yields 0.01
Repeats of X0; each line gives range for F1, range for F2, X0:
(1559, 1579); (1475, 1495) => 10.9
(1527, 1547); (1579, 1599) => 9.6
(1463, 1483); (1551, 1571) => 10.9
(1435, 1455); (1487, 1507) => 10.0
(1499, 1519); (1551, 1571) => 9.3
